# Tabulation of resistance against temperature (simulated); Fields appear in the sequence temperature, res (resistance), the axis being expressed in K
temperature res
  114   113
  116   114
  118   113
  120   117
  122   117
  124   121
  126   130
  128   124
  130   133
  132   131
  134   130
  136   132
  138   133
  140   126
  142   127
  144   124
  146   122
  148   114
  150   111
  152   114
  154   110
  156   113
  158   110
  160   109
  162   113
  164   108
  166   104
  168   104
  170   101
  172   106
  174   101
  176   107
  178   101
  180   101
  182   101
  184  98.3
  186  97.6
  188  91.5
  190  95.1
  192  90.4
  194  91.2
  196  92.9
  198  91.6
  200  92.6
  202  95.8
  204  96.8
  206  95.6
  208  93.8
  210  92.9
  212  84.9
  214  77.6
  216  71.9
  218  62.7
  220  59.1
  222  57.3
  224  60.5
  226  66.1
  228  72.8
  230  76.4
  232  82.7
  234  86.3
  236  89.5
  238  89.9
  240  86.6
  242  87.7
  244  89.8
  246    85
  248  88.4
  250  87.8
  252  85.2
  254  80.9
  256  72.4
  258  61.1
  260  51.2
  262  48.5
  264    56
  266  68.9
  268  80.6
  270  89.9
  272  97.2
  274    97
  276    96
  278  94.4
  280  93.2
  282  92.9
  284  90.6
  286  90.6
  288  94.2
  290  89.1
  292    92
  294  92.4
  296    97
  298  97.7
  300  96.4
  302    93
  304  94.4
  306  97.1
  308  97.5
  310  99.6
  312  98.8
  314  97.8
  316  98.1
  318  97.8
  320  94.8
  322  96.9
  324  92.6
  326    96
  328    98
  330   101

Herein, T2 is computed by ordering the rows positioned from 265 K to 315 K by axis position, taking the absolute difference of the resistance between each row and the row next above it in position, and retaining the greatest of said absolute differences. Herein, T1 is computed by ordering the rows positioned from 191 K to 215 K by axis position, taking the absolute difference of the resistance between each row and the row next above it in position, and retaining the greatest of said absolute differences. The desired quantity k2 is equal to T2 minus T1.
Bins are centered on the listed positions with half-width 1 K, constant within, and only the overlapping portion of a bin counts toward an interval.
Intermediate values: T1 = 8.0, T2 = 11.7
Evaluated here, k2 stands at 3.7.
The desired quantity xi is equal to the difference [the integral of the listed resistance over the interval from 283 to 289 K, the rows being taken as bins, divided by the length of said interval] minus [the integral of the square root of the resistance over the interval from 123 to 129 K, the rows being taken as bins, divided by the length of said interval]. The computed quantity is 80.6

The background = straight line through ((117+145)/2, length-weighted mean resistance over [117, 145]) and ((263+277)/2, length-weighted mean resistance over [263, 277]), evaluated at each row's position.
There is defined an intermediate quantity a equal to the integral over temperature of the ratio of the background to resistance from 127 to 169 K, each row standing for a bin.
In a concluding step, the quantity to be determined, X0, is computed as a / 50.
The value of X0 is 0.9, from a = 43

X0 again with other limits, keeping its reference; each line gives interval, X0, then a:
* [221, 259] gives 0.9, 45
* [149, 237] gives 2.1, 104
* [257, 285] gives 0.6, 31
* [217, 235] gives 0.5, 26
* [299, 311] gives 0.2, 9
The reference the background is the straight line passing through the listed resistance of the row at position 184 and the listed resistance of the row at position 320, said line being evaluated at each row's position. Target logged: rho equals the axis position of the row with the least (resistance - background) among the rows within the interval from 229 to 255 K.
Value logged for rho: 230 K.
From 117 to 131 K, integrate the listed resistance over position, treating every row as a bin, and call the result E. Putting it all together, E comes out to 1710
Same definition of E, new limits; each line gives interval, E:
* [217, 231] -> 910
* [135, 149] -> 1756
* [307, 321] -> 1369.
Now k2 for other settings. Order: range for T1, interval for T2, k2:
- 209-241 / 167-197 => -3.1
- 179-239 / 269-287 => -1.9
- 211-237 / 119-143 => -0.2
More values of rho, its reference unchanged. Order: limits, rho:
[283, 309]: 290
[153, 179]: 170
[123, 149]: 148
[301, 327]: 302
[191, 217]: 216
